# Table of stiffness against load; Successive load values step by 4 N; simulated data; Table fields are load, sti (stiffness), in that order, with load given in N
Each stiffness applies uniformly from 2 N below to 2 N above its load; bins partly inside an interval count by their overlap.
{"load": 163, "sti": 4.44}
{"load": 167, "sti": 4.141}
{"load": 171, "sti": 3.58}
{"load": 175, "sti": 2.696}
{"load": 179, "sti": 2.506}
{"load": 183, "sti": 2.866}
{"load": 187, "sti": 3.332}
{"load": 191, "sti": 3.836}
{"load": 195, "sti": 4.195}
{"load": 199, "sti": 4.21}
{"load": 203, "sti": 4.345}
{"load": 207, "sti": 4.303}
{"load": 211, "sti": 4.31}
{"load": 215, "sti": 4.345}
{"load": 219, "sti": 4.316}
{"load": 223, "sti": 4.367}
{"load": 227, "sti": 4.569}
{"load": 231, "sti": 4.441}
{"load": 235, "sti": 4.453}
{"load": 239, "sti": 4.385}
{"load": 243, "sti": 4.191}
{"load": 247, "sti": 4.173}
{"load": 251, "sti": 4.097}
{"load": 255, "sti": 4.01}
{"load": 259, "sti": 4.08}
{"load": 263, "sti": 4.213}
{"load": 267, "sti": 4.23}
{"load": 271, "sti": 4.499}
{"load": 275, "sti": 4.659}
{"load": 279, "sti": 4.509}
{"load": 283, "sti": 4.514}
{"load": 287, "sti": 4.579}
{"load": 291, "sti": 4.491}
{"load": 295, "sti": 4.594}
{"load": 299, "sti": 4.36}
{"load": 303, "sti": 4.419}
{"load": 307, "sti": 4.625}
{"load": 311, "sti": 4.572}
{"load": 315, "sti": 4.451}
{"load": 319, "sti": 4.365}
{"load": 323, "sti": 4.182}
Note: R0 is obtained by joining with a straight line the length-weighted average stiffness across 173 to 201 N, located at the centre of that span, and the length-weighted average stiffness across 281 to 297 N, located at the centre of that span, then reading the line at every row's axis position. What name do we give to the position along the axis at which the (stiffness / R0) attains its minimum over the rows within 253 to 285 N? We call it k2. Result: 255 N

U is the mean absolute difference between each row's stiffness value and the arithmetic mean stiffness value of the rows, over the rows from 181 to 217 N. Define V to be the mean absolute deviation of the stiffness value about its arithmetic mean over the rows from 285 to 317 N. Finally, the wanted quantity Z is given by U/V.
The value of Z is 5.1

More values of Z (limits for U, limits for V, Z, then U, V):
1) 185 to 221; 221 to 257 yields 1.5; 0.244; 0.16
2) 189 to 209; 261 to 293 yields 1.1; 0.137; 0.12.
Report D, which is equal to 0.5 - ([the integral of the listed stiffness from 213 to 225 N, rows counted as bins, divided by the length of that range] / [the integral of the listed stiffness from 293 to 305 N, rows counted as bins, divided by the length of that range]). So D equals -0.47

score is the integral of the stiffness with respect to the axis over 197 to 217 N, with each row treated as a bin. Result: 86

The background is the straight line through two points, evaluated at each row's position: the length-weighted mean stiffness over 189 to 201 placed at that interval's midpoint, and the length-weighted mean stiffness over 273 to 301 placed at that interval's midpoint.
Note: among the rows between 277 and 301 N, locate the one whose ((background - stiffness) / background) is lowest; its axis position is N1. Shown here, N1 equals 287 N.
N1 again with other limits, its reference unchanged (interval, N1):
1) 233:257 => 235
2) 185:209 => 203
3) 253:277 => 275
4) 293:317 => 295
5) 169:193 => 191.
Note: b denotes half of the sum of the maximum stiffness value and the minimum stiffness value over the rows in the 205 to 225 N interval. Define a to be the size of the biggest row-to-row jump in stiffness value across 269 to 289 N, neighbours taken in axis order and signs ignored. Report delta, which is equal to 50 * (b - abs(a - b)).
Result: 8.0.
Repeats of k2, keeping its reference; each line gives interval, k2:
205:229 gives 223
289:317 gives 315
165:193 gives 179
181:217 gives 183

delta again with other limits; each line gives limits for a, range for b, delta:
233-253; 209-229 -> 9.7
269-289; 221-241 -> 8.0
